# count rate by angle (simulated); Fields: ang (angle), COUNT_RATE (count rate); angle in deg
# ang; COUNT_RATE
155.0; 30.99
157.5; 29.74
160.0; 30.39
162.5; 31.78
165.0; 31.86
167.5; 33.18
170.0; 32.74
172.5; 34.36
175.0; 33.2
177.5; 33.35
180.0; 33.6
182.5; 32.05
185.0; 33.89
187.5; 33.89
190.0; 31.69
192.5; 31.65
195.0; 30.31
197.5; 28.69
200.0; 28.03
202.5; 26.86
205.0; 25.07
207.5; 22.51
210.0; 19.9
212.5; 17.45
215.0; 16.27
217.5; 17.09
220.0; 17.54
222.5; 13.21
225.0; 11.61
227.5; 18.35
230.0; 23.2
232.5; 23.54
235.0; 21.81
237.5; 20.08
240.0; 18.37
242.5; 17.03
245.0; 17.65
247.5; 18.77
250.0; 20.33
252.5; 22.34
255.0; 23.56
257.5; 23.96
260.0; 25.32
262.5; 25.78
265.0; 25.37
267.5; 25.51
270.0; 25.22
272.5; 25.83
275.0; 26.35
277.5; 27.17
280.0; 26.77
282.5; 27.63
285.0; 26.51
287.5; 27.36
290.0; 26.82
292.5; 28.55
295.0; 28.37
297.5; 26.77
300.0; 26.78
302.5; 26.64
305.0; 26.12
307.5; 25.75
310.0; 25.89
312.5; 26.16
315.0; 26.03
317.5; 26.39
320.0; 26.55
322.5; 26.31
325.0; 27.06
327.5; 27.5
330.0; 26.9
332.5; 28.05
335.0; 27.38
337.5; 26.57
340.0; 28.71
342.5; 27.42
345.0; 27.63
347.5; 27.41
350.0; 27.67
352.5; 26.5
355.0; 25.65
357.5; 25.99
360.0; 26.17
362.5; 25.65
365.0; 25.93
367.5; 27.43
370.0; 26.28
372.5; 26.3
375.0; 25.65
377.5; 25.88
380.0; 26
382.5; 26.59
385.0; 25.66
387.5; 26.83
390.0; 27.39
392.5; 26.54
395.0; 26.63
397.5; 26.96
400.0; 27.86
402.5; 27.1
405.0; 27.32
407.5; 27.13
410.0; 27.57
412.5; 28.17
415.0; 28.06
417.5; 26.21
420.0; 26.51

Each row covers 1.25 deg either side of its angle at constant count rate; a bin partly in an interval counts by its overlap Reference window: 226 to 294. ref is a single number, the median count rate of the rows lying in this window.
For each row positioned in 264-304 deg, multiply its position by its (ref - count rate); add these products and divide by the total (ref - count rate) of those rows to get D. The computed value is 288.4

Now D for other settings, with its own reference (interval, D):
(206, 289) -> 223.8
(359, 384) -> 371.3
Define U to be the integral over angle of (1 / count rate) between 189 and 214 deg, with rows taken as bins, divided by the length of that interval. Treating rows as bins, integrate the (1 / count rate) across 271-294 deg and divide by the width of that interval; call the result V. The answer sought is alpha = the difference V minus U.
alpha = -0.003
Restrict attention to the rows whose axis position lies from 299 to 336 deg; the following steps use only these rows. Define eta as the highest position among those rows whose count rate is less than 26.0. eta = 310.0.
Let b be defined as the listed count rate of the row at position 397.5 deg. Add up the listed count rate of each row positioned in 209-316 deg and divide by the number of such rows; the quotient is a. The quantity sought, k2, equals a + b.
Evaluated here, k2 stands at 50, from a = 23.0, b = 26.96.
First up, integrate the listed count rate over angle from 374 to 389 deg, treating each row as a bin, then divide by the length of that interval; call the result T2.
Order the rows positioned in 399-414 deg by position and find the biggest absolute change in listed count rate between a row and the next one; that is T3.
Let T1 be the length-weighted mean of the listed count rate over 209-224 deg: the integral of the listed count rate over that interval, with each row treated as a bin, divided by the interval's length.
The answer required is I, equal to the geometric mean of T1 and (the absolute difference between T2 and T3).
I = 21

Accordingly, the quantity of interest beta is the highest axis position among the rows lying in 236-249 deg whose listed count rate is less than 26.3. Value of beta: 247.5 deg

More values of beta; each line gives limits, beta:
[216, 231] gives 230.0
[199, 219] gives 217.5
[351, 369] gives 365.0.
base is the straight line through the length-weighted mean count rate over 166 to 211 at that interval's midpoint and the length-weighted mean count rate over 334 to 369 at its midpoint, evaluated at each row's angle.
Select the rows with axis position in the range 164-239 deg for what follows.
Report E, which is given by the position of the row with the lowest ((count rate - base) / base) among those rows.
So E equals 225.0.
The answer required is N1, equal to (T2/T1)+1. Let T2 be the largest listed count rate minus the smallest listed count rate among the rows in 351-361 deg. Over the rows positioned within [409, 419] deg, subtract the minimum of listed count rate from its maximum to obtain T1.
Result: 1.4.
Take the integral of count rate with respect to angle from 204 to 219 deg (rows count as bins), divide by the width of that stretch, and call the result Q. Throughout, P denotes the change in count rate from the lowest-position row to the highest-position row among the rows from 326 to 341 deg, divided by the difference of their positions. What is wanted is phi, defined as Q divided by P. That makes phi 202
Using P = 0.10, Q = 20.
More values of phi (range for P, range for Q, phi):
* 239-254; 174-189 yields 105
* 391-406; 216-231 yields 268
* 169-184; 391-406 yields -490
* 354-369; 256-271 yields 177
